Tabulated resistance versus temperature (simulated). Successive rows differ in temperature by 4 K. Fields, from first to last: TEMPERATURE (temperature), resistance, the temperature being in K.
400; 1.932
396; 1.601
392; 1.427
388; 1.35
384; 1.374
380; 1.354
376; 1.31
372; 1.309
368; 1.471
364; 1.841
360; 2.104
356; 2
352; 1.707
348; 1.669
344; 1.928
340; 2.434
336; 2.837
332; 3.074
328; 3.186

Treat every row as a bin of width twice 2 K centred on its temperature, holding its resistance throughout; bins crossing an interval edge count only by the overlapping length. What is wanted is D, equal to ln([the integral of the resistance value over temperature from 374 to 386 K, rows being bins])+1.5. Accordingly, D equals 4.28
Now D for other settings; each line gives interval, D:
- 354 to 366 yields 4.67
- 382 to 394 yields 4.31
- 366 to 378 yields 4.29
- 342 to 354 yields 4.55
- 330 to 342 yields 5.01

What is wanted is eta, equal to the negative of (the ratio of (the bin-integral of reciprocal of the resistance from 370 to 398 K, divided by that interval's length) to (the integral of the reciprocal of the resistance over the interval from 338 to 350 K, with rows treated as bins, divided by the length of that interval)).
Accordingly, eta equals -1.42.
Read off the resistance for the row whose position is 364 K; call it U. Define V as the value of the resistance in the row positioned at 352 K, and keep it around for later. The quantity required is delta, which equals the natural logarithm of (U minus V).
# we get -2.0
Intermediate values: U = 1.841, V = 1.707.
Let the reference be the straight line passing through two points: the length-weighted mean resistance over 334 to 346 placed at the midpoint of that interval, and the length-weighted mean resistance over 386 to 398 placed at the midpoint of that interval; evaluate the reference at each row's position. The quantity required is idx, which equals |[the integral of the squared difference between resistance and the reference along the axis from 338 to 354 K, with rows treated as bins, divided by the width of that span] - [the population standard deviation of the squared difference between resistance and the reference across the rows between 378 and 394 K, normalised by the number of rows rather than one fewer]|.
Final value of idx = 0.145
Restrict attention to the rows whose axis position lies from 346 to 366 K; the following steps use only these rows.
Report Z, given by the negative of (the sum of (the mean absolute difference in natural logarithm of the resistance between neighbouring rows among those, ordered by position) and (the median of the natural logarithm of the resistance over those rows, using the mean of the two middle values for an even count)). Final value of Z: -0.7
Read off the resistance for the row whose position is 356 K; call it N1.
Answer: 2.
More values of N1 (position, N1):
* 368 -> 1.471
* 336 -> 2.837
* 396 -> 1.601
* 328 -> 3.186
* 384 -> 1.374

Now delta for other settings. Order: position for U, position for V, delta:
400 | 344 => -5.5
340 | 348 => -0.3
